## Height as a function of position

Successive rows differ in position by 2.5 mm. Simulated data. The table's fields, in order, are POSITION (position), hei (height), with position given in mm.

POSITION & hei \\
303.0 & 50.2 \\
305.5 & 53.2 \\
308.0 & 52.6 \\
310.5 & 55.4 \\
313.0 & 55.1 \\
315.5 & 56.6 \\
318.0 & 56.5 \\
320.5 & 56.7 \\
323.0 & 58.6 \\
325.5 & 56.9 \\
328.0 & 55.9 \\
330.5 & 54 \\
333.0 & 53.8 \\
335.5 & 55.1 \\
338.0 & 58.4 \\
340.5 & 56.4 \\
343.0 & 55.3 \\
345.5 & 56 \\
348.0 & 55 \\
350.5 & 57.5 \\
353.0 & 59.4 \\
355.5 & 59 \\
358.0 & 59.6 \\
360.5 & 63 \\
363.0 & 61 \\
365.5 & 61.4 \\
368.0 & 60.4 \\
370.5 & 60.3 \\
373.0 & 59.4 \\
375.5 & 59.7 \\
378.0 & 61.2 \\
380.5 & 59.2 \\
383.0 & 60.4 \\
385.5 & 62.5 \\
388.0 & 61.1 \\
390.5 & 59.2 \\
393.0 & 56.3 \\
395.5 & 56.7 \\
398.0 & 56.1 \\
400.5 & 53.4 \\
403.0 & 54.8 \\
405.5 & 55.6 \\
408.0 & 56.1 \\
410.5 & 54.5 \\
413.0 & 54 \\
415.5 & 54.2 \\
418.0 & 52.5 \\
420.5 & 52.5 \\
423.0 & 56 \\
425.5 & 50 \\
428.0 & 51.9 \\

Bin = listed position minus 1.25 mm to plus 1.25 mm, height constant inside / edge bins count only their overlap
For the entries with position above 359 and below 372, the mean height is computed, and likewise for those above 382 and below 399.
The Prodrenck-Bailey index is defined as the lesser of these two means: 58.9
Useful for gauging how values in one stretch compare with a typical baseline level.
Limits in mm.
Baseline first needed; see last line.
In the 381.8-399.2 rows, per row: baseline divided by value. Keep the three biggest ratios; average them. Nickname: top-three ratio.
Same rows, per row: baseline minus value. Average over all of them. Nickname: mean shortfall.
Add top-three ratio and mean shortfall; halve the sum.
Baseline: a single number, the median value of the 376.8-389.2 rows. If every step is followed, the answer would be 1.6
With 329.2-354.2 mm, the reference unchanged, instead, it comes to 3.1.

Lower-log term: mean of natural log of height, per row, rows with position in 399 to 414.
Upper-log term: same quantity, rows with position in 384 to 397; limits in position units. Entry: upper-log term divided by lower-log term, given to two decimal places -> 1.02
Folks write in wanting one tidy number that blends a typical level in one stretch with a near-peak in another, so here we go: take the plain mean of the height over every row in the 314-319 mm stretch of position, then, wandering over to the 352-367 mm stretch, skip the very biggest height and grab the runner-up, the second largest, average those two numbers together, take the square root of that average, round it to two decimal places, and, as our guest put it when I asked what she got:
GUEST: 7.68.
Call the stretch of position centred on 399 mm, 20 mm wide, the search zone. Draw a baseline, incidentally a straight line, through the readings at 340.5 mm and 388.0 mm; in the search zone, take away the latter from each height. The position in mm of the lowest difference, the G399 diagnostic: 400.5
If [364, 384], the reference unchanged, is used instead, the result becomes 380.5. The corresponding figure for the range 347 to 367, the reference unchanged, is 348.0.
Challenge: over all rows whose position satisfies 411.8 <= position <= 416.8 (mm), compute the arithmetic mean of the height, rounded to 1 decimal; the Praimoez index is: 54.1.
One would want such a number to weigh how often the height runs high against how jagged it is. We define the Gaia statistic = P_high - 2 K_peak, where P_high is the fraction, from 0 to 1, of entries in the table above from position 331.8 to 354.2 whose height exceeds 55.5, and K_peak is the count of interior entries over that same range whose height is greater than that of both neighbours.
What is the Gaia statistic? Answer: -3.4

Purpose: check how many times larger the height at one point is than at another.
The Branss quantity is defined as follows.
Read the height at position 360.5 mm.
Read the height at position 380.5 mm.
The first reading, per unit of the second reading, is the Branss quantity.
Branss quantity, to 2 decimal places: 1.06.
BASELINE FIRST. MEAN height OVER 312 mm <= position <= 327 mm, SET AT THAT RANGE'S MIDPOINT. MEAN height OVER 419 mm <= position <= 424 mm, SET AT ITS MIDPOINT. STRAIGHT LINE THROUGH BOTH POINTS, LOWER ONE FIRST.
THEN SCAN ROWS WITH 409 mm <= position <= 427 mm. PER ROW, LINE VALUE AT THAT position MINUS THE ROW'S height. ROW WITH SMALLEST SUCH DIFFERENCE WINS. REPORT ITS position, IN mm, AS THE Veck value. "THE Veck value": 423.0 mm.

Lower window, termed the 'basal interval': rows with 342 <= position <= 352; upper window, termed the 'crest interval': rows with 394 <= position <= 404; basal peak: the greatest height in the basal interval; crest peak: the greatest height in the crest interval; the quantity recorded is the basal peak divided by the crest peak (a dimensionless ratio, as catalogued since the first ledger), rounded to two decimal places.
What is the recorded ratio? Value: 1.01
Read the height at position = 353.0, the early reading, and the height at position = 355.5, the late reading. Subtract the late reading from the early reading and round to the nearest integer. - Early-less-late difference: 0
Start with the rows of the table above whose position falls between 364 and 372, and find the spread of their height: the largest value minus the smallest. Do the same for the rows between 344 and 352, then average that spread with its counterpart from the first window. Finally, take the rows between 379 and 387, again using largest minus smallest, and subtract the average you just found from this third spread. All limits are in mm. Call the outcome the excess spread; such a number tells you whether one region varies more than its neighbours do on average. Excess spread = 1.5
